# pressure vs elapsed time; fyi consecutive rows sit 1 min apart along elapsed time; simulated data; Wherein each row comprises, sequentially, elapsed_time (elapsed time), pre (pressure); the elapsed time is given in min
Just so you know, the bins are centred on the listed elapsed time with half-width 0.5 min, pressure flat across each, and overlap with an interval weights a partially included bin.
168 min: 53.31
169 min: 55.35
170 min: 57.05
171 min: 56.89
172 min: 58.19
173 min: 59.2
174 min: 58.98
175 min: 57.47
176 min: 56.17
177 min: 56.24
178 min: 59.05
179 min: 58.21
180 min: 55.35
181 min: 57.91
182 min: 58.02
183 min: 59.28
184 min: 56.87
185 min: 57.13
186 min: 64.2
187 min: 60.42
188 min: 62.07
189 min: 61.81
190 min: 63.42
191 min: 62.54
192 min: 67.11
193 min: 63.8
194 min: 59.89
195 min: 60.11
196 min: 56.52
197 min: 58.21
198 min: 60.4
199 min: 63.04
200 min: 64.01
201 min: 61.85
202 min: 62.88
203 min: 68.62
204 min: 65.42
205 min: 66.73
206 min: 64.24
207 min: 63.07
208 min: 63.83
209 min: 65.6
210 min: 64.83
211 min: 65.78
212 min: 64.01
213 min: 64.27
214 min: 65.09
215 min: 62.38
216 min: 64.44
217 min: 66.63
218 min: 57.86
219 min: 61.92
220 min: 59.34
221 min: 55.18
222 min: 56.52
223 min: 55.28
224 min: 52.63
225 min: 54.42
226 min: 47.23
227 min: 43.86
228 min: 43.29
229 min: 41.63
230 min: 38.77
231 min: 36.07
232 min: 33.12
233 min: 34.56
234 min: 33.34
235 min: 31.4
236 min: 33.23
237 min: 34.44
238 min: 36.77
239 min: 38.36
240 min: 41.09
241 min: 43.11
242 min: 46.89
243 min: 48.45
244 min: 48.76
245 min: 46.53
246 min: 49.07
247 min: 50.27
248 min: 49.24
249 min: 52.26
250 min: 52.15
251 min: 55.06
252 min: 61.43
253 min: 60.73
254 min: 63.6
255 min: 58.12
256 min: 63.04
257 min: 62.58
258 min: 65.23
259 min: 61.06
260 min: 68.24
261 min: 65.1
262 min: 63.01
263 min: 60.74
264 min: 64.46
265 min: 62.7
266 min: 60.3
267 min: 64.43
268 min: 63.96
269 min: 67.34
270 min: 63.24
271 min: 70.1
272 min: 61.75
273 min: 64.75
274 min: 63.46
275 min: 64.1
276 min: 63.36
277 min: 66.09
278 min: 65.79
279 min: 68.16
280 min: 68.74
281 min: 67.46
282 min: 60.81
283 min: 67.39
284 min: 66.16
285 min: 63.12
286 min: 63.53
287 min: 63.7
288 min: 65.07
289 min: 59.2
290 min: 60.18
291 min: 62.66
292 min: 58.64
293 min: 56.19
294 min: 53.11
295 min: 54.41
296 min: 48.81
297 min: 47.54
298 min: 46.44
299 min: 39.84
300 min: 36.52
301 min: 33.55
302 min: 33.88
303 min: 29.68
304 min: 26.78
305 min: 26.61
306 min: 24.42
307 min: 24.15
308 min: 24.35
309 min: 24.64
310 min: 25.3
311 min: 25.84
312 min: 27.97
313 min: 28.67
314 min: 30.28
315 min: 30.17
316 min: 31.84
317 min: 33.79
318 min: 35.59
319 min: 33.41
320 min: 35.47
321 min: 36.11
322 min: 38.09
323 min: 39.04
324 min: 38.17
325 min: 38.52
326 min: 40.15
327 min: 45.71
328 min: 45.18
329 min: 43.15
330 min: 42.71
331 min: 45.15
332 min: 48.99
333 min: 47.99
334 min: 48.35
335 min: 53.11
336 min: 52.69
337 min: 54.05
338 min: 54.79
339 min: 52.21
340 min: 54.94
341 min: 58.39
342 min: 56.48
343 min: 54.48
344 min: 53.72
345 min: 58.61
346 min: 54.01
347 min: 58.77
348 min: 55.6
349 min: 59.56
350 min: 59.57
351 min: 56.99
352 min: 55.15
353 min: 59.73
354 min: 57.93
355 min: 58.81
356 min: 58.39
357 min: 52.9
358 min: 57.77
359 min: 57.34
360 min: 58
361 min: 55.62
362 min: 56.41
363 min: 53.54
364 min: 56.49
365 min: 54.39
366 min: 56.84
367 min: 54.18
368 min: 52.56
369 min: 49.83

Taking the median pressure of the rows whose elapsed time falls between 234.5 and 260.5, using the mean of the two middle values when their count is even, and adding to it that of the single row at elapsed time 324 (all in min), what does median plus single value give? 88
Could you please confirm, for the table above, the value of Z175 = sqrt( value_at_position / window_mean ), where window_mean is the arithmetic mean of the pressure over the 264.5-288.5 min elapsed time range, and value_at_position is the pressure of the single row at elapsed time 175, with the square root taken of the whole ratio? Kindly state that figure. 0.94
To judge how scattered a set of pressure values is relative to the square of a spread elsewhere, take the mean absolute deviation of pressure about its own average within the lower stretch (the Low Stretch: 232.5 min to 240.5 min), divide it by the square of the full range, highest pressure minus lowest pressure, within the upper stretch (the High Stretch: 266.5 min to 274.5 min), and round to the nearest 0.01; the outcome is 0.04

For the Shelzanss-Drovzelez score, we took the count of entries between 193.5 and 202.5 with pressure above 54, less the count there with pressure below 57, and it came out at 8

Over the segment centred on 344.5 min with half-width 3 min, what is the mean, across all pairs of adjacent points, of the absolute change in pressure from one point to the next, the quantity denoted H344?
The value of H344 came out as 3.4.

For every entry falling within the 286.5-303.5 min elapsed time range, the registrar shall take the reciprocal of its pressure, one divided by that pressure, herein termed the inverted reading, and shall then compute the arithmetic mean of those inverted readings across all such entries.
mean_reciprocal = 0.021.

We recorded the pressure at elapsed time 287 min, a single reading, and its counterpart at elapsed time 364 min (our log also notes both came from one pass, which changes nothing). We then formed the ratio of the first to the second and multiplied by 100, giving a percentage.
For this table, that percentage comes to 113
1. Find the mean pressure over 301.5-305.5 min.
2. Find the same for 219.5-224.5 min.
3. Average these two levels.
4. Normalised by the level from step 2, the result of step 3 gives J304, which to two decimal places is 0.76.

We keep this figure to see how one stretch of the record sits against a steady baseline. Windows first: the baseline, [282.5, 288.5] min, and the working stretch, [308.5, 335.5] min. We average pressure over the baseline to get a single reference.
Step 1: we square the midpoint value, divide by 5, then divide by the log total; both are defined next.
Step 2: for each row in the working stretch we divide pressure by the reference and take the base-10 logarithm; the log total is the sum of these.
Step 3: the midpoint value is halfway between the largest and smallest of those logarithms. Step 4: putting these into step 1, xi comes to -0.0019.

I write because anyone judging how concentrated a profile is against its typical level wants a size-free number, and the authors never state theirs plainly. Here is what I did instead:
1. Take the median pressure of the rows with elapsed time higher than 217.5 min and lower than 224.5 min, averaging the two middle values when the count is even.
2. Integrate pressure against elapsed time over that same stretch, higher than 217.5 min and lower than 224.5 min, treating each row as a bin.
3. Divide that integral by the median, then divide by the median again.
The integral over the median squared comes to 0.125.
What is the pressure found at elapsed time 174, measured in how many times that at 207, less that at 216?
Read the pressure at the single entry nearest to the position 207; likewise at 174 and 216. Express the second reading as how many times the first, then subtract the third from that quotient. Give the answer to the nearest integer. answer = -64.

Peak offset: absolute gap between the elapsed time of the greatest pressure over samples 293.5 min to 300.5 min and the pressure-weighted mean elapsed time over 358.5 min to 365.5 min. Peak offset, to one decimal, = 67.0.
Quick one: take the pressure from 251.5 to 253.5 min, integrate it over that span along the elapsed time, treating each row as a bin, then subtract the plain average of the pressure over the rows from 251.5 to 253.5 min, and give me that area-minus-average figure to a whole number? 61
